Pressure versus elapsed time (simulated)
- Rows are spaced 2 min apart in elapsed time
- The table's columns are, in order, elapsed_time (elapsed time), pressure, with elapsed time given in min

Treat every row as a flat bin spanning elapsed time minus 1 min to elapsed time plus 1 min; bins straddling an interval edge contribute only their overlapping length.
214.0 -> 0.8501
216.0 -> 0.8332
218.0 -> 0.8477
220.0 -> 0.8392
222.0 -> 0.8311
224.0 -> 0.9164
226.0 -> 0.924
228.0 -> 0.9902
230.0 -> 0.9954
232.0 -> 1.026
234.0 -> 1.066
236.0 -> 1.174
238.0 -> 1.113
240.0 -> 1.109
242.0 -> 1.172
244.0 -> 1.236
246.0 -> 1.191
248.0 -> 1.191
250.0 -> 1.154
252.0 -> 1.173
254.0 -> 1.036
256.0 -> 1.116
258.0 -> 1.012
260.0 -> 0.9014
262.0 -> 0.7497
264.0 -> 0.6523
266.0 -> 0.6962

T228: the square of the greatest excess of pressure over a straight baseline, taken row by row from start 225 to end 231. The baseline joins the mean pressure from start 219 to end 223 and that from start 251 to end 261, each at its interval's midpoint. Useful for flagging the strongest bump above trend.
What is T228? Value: 0.01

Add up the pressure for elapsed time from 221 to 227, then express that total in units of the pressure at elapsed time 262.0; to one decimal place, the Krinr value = 3.6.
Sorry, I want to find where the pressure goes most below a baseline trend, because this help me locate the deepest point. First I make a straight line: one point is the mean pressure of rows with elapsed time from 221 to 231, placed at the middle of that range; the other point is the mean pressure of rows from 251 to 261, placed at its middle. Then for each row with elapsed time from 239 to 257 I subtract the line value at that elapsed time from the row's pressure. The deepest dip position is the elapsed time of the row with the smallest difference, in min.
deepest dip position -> 254.0 min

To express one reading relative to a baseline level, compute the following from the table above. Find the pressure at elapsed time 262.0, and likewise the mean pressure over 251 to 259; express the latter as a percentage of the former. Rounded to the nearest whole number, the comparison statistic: 145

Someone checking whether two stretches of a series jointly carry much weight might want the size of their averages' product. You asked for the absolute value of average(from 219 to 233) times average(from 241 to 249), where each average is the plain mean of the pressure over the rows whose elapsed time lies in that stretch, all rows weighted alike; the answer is 1.12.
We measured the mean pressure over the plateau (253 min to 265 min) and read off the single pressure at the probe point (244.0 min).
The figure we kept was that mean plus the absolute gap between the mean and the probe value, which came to 1.24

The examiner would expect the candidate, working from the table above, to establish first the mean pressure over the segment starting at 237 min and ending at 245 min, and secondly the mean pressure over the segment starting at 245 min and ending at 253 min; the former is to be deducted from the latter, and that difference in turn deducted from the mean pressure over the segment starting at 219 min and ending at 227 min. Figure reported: 0.9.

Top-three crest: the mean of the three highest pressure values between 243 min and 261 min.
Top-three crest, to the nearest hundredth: 1.21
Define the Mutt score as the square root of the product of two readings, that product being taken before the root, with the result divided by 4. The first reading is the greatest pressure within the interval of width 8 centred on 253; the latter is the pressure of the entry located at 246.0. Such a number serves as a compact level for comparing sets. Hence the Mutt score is 0.295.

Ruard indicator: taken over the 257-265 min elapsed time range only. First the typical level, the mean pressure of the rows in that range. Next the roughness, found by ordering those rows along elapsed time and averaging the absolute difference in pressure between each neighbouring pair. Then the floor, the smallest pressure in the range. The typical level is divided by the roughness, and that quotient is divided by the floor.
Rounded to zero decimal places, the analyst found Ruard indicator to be 11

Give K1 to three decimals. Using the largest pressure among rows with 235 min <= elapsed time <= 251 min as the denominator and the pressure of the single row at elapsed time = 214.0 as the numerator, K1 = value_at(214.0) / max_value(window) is 0.688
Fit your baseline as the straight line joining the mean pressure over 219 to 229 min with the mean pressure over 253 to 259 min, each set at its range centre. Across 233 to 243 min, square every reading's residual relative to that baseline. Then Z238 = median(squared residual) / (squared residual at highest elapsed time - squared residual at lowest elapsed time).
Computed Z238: 1.0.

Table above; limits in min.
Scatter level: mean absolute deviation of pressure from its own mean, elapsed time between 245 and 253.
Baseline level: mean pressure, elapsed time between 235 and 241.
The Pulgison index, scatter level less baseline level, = -1.12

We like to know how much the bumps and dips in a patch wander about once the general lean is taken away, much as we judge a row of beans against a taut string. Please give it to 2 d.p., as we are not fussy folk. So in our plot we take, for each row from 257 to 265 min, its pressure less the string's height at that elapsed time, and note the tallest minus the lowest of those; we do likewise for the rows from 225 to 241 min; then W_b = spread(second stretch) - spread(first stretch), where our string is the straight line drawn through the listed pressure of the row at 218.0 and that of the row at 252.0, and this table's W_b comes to -0.26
